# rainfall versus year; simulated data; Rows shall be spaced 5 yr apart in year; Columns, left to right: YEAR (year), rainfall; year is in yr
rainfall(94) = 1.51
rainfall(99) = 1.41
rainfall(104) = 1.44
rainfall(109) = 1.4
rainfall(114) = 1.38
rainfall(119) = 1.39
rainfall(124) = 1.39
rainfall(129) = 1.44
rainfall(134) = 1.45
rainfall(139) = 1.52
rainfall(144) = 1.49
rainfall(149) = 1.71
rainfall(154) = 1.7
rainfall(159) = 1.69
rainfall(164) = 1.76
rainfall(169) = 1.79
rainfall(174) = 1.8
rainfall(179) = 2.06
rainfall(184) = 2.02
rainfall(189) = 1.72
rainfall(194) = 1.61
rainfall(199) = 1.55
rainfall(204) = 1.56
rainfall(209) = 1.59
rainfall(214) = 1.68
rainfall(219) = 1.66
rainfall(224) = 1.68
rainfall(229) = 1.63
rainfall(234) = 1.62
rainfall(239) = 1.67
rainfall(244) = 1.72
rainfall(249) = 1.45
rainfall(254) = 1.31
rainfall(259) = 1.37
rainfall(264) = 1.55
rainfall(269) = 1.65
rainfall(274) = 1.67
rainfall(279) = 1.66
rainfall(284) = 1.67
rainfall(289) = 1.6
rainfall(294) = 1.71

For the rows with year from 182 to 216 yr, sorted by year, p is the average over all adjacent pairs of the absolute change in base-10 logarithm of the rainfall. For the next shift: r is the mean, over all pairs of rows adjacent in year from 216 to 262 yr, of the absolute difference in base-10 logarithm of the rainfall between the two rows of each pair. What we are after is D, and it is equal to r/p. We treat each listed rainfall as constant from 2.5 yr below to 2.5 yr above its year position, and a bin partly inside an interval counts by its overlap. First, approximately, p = 0.025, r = 0.023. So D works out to 0.92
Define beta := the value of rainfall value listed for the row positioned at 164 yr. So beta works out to 1.76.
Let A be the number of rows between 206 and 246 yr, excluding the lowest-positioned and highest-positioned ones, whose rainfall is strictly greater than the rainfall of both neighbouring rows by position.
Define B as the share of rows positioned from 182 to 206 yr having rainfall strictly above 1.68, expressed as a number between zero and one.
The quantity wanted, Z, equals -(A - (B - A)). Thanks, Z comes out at -3.6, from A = 2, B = 0.4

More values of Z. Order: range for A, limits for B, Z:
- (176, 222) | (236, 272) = -1.9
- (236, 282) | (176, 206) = -3.5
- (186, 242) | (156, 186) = -3.0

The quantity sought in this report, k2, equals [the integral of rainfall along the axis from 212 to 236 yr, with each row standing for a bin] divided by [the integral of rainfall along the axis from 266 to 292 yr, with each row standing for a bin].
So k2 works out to 0.93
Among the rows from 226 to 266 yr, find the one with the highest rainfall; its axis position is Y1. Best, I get 244 yr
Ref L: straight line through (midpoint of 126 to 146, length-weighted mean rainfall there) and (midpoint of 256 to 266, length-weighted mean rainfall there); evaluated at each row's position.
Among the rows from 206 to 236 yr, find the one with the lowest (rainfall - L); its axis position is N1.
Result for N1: 209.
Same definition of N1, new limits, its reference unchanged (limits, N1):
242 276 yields 254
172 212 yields 199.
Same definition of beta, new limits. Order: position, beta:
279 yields 1.66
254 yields 1.31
